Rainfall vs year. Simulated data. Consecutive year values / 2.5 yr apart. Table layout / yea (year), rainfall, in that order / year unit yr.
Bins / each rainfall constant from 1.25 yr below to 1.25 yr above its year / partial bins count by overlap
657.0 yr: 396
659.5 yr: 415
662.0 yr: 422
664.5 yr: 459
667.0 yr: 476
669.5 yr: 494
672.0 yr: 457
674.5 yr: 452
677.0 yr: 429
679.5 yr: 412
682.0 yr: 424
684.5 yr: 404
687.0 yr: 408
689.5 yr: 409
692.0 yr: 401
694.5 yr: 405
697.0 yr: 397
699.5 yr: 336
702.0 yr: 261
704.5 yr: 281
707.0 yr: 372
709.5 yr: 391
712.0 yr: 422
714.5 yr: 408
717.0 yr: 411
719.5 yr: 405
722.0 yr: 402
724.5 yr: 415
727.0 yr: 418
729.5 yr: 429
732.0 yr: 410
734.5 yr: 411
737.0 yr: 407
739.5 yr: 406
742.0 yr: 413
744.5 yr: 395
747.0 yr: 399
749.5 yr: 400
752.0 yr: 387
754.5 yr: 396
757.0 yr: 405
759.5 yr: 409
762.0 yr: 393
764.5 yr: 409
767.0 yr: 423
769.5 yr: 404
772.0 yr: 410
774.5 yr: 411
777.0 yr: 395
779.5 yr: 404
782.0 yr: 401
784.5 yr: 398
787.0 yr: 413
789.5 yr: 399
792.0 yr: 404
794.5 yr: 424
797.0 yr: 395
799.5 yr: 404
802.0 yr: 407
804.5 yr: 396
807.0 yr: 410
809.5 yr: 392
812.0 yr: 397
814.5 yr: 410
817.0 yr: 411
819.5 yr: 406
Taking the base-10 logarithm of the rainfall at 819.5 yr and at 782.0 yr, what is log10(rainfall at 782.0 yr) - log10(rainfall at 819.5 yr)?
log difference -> -0.005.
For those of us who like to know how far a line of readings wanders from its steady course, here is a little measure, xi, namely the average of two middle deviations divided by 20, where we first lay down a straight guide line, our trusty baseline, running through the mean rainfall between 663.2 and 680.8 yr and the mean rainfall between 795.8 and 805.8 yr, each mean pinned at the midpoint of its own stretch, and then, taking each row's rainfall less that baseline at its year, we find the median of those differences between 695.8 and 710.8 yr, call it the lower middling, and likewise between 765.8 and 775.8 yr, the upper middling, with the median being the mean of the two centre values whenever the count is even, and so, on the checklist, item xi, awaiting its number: -2.21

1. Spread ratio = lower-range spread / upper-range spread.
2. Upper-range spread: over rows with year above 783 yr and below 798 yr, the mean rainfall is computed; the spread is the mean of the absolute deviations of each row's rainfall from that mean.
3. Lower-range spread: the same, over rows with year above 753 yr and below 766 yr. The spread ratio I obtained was 0.73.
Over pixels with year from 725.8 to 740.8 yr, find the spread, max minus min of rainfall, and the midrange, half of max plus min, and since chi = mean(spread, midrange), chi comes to 220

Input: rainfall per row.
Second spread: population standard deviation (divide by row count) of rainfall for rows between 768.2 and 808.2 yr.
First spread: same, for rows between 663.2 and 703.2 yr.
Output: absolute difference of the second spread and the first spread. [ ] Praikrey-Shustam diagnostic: 46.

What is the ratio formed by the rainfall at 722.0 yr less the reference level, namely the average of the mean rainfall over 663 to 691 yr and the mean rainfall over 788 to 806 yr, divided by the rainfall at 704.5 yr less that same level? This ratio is 0.14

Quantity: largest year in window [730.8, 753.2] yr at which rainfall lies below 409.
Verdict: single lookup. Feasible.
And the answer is 752.0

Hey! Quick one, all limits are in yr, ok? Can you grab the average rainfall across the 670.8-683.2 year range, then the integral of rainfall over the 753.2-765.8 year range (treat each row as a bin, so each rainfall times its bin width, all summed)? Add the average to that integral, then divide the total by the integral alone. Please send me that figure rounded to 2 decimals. 1.09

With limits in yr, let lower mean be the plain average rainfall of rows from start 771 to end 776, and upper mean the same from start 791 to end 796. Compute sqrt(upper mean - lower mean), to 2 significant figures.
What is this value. 1.9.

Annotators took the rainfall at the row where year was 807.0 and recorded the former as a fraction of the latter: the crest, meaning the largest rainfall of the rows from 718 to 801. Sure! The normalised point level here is 0.956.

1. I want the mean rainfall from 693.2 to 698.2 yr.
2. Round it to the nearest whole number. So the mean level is 401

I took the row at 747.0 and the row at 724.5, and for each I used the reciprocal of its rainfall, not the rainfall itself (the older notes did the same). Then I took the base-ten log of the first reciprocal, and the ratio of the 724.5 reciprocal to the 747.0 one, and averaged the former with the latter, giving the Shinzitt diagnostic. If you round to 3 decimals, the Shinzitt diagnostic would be -0.820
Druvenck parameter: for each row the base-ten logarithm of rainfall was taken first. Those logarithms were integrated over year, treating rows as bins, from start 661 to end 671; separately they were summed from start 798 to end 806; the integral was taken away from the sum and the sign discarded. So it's 19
